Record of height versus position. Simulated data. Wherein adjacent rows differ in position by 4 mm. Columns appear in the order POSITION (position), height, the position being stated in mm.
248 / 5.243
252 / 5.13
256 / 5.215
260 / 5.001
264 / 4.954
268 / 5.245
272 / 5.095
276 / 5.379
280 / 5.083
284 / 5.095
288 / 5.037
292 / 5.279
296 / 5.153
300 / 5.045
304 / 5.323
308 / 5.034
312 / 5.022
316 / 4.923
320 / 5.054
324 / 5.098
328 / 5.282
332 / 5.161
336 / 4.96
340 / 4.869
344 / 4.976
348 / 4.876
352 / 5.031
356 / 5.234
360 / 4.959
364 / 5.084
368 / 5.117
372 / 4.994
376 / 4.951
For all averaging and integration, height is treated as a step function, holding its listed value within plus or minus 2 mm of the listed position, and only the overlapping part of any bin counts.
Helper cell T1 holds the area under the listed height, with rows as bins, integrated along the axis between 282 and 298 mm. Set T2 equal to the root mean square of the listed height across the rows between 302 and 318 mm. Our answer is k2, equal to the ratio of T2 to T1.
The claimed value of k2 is 0.0617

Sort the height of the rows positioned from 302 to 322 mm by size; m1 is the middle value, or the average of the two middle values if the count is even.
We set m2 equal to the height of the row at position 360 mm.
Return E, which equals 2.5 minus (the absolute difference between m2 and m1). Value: 2.425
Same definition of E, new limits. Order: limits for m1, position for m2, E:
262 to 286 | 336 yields 2.365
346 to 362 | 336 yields 2.465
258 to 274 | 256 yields 2.333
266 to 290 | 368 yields 2.478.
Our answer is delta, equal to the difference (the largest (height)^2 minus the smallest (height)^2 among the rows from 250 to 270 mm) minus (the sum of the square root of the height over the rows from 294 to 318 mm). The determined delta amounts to -10.6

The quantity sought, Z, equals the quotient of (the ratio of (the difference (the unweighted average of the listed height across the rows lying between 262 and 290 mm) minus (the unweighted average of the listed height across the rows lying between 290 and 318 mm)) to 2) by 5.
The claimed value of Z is 0.002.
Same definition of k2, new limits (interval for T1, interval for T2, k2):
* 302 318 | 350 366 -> 0.0625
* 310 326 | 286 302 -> 0.0638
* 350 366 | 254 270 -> 0.0628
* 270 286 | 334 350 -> 0.0596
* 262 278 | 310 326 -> 0.0608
